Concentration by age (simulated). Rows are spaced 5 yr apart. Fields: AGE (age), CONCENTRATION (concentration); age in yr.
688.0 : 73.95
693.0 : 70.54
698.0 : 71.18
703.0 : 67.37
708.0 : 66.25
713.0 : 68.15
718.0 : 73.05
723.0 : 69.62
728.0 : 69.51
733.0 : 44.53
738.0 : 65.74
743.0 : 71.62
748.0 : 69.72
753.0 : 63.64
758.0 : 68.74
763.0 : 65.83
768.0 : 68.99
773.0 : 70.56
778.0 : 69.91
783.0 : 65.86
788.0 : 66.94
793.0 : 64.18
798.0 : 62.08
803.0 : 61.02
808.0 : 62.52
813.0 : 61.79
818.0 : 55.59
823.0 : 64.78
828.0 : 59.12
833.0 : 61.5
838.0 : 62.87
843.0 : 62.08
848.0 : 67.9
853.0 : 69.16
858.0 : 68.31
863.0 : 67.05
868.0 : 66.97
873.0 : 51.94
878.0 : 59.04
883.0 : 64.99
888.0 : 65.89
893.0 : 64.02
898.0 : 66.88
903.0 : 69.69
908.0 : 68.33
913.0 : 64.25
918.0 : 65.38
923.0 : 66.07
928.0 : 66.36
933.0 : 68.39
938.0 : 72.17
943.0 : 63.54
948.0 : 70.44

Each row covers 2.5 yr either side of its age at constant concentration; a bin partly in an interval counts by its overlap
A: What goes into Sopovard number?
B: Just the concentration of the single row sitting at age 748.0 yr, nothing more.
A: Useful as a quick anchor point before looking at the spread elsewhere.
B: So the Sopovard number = 69.72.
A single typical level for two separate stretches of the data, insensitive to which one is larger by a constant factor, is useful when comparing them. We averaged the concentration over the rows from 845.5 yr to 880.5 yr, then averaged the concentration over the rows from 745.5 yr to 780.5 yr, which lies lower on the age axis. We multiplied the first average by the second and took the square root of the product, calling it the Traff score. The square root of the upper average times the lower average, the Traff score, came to 66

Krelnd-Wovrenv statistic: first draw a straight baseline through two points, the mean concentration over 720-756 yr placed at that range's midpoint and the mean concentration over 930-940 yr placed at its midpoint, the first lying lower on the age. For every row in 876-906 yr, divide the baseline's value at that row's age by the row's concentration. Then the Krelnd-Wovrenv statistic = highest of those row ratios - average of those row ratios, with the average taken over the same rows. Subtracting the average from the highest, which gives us 0.10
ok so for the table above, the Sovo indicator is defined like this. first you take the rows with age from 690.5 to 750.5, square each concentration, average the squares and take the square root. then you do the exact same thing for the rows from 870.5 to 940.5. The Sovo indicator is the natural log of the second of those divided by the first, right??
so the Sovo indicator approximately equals -0.03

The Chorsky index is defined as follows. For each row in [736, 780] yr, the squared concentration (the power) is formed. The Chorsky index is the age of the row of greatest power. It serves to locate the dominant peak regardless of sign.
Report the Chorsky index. 743.0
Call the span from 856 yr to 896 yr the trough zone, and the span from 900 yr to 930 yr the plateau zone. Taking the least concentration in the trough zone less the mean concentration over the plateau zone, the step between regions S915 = -14.7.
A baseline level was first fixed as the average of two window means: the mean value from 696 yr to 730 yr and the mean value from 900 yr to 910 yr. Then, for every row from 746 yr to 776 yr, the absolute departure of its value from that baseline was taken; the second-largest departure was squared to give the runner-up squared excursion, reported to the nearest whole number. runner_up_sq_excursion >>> 11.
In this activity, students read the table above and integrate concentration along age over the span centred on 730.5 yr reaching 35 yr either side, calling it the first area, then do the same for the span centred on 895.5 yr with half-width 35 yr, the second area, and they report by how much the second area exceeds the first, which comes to -140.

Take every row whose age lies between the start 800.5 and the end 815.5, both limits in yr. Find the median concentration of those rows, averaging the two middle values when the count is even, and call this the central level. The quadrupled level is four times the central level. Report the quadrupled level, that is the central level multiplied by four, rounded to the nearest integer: 247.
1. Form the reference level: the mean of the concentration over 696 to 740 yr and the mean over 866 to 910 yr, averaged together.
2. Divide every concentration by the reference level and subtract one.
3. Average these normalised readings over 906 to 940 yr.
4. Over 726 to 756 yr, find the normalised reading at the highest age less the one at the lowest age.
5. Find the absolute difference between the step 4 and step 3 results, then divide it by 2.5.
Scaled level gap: 0.049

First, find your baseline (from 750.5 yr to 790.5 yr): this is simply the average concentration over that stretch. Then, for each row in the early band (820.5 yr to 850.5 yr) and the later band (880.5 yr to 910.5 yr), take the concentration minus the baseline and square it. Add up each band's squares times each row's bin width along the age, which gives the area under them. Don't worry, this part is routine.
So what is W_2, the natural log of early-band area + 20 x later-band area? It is 8.2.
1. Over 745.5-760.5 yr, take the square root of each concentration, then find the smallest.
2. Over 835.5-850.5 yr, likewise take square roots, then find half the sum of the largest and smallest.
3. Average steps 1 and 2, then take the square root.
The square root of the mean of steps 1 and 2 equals 2.83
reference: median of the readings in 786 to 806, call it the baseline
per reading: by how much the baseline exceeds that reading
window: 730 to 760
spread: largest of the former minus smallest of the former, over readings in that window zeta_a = 27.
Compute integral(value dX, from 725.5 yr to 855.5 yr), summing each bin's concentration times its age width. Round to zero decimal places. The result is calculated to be 8381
